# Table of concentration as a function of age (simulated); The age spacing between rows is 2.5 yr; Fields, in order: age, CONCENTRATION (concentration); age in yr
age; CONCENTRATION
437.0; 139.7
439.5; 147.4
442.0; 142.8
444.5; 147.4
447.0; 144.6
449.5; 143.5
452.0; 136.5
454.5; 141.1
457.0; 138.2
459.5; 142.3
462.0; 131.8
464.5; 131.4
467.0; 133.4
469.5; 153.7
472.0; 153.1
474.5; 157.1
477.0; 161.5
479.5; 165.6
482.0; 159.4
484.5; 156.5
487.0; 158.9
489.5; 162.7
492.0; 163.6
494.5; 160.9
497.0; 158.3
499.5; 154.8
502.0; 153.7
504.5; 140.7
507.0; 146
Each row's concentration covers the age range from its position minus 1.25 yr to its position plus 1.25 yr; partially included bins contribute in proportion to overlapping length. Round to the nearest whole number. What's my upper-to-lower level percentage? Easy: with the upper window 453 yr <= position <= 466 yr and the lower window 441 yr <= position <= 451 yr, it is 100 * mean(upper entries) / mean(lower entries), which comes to 95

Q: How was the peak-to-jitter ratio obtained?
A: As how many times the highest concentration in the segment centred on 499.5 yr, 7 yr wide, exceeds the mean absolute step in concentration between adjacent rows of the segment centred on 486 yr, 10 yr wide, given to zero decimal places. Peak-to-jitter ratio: 52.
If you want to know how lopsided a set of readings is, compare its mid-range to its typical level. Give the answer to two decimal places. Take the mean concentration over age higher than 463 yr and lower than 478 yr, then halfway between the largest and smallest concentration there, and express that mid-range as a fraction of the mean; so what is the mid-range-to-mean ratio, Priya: 0.99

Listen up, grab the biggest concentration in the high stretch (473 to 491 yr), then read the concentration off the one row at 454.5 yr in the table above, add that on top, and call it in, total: 307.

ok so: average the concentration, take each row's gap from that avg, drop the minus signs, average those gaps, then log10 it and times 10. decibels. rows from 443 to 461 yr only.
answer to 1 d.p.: 4.6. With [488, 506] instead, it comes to 7.6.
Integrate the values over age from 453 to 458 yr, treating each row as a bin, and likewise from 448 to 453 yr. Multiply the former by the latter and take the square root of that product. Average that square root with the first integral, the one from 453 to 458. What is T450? 699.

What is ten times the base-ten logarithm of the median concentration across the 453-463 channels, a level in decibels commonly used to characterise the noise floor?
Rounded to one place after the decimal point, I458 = 21.5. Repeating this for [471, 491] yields 22.0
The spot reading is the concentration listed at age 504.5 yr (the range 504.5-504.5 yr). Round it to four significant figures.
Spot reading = 140.7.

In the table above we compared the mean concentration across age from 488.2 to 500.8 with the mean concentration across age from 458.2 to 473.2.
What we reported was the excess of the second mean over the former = -19.1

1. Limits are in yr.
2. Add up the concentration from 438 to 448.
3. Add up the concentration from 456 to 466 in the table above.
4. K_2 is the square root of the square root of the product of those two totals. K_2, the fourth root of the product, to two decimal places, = 23.72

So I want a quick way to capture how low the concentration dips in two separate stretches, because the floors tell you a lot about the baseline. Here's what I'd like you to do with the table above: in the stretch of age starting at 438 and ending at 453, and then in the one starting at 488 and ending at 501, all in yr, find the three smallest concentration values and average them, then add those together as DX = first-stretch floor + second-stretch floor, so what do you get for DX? 299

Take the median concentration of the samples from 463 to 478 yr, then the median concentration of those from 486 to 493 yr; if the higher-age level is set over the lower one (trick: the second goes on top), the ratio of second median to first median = 1.06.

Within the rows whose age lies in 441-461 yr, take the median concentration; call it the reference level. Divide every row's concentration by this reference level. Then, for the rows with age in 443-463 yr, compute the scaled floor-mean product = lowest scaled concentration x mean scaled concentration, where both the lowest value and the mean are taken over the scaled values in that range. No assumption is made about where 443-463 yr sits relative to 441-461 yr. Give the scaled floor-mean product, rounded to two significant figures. 0.91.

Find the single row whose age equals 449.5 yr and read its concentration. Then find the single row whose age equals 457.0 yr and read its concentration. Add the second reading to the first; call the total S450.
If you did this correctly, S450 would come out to 282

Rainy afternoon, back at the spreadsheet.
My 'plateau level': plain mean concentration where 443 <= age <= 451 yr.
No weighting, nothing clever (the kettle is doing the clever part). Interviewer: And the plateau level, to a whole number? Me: 145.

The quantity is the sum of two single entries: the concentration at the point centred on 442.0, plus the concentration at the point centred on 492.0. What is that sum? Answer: 306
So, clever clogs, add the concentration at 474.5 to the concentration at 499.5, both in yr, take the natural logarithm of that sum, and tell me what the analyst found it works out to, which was 5.74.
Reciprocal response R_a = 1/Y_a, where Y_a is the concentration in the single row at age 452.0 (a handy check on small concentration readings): 0.0073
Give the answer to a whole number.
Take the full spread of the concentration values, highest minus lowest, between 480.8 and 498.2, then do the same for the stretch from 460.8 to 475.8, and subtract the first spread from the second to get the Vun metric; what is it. 19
